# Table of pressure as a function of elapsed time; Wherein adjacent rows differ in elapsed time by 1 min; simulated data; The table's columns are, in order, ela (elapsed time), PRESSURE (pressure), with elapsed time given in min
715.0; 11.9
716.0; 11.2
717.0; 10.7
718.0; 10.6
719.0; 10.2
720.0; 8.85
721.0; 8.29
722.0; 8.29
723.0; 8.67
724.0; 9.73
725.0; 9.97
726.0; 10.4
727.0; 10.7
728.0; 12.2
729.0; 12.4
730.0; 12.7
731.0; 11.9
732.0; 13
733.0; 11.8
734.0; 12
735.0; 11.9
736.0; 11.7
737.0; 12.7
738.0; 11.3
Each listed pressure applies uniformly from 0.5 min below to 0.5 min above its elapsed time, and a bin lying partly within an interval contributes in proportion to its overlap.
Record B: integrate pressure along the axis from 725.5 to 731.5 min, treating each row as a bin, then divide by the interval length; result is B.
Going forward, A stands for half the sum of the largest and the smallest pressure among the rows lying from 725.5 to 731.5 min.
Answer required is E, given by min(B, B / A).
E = 1.014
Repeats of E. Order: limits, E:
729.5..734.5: 0.990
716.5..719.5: 1.005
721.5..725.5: 1.004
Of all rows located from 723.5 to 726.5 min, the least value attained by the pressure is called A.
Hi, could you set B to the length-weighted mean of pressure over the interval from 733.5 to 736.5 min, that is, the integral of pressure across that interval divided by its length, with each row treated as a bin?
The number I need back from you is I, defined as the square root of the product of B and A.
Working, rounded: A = 9.73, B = 11.9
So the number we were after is 10.7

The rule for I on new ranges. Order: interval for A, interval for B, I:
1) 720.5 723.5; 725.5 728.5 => 9.6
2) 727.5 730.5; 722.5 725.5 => 10.7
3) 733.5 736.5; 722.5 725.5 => 10.5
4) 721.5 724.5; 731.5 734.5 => 10.1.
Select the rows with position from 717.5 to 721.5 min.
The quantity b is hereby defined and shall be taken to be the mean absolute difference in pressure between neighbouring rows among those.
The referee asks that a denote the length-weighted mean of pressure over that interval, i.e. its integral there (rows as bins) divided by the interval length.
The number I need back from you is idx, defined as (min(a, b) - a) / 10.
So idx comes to -0.87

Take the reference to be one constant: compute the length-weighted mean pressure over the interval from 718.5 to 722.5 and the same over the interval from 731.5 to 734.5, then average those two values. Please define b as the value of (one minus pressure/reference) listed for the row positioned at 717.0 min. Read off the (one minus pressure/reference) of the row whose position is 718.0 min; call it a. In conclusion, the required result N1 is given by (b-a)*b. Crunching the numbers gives 0.000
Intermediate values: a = 0.00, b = -0.011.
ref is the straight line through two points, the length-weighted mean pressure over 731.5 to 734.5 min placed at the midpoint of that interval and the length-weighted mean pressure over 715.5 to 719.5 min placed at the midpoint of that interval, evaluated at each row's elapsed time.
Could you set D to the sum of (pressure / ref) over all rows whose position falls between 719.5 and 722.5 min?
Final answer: 2.31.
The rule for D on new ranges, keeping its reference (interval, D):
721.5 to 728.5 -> 6.10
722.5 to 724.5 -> 1.63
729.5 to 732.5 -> 3.12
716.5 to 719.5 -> 2.94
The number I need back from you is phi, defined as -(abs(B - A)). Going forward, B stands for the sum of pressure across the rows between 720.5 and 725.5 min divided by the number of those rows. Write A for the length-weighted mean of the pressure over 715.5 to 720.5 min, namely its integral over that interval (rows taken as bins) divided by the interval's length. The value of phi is -1.3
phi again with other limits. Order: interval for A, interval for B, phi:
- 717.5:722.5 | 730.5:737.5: -2.9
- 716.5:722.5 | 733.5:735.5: -2.5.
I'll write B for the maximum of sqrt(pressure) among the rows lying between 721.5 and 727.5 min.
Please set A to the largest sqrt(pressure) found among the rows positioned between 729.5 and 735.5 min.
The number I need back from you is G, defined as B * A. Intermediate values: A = 3.61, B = 3.27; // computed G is 11.8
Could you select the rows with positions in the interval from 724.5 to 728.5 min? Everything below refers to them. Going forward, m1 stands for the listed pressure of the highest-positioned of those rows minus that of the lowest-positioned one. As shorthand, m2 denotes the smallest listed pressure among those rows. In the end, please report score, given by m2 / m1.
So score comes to 4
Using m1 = 2.23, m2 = 9.97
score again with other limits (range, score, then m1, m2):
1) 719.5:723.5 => -46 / -0.18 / 8.29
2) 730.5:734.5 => 118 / 0.10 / 11.8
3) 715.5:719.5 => -10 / -1.00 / 10.2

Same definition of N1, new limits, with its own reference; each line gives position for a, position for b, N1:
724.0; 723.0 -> 0.018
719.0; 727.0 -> 0.001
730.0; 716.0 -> -0.008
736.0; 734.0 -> 0.004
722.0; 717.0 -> 0.002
